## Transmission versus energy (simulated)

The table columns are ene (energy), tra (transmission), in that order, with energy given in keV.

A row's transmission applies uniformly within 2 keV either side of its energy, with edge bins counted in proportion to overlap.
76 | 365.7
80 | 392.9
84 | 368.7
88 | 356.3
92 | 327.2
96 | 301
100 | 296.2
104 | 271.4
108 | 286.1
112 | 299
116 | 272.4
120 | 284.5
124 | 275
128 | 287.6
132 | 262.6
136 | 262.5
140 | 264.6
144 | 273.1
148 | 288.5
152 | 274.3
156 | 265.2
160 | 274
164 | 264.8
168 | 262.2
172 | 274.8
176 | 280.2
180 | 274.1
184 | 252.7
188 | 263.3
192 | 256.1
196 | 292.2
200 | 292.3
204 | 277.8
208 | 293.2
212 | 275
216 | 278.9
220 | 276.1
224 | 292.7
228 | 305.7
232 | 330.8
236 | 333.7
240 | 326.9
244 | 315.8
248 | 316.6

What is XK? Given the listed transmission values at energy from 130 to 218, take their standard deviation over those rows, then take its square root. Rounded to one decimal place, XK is 3.4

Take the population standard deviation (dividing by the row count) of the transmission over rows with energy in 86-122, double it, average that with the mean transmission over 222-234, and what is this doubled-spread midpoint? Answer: 181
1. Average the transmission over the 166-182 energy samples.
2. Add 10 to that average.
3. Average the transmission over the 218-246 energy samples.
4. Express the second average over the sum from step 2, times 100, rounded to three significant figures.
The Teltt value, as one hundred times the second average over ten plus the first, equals 110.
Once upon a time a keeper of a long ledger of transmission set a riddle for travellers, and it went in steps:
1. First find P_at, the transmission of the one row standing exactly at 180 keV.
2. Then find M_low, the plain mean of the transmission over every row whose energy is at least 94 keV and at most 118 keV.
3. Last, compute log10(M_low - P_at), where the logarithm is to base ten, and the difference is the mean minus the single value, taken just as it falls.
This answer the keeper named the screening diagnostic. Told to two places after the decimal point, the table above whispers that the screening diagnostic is 1.13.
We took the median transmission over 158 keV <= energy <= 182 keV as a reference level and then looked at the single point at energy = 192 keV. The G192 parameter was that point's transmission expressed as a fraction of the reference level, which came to 0.93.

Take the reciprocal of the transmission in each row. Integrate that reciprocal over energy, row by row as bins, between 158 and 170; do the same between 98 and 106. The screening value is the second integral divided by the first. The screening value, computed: 0.63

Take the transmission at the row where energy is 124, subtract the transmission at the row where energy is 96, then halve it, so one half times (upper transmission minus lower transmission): -13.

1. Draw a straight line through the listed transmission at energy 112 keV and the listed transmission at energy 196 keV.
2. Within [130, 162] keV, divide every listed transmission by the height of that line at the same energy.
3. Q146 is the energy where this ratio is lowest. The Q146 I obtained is 132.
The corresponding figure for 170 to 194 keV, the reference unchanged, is 184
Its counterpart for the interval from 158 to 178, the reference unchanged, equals 168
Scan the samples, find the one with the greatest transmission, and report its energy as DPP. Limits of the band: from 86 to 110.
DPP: 88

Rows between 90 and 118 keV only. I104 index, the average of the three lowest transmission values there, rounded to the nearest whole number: 277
